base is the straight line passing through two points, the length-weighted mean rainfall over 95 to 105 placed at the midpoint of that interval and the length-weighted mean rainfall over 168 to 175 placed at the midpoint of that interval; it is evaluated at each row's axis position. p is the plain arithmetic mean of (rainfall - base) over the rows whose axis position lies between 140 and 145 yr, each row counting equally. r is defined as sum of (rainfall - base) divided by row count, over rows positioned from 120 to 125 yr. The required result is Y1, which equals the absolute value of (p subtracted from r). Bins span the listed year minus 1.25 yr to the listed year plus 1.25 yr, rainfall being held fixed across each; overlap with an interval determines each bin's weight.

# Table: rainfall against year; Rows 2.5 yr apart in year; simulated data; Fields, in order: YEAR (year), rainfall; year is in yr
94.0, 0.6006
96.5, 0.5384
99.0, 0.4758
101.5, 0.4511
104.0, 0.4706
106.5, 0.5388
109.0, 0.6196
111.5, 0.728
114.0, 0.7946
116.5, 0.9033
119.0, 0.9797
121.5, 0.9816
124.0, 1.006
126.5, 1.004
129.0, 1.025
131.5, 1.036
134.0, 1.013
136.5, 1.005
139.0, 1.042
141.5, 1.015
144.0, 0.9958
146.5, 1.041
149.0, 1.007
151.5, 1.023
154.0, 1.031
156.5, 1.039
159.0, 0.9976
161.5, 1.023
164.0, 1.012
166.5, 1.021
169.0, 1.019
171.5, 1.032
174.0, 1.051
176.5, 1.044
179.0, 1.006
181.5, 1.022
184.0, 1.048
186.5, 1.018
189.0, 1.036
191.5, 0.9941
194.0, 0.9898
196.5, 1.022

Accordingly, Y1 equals 0.14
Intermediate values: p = 0.19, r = 0.33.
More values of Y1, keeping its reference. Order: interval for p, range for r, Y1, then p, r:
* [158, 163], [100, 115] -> 0.01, 0.06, 0.05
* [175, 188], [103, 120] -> 0.23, -0.08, 0.14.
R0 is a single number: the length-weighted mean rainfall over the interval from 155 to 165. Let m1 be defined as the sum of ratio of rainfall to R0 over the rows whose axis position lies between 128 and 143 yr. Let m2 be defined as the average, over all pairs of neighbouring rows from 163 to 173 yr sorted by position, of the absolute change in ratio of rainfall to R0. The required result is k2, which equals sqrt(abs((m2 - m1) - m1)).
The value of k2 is 3.5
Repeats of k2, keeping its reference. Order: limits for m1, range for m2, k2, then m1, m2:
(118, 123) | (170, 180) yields 2.0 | 1.9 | 0.0209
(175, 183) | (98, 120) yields 2.4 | 3.0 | 0.0679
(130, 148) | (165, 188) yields 3.7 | 7.0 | 0.0185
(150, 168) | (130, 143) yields 3.7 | 7.0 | 0.0233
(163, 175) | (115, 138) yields 3.2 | 5.0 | 0.0206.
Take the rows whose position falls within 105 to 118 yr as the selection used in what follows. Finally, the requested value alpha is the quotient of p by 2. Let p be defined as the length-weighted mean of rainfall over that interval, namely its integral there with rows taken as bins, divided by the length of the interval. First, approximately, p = 0.72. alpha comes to 0.359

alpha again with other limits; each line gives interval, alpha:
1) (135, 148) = 0.510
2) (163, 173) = 0.511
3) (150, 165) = 0.510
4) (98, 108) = 0.244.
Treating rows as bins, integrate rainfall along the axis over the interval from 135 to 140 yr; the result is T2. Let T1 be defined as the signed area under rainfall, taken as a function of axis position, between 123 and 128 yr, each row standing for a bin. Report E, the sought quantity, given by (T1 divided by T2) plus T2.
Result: 6.09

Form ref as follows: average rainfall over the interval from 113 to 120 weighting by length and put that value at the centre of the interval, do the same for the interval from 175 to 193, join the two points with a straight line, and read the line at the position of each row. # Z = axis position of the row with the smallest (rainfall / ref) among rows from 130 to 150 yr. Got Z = 144.0 yr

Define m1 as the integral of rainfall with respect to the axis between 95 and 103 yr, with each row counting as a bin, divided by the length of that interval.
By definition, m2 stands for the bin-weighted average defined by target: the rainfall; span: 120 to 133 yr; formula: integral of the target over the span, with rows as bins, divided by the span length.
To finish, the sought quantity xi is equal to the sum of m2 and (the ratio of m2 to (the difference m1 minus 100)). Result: 1.00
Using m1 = 0.49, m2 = 1.01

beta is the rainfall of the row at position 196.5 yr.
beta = 1.022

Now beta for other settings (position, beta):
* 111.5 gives 0.728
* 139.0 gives 1.042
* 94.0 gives 0.6006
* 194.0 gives 0.9898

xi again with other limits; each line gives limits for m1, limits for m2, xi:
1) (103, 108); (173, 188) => 1.02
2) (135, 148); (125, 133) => 1.01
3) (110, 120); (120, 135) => 1.00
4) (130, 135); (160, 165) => 1.01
